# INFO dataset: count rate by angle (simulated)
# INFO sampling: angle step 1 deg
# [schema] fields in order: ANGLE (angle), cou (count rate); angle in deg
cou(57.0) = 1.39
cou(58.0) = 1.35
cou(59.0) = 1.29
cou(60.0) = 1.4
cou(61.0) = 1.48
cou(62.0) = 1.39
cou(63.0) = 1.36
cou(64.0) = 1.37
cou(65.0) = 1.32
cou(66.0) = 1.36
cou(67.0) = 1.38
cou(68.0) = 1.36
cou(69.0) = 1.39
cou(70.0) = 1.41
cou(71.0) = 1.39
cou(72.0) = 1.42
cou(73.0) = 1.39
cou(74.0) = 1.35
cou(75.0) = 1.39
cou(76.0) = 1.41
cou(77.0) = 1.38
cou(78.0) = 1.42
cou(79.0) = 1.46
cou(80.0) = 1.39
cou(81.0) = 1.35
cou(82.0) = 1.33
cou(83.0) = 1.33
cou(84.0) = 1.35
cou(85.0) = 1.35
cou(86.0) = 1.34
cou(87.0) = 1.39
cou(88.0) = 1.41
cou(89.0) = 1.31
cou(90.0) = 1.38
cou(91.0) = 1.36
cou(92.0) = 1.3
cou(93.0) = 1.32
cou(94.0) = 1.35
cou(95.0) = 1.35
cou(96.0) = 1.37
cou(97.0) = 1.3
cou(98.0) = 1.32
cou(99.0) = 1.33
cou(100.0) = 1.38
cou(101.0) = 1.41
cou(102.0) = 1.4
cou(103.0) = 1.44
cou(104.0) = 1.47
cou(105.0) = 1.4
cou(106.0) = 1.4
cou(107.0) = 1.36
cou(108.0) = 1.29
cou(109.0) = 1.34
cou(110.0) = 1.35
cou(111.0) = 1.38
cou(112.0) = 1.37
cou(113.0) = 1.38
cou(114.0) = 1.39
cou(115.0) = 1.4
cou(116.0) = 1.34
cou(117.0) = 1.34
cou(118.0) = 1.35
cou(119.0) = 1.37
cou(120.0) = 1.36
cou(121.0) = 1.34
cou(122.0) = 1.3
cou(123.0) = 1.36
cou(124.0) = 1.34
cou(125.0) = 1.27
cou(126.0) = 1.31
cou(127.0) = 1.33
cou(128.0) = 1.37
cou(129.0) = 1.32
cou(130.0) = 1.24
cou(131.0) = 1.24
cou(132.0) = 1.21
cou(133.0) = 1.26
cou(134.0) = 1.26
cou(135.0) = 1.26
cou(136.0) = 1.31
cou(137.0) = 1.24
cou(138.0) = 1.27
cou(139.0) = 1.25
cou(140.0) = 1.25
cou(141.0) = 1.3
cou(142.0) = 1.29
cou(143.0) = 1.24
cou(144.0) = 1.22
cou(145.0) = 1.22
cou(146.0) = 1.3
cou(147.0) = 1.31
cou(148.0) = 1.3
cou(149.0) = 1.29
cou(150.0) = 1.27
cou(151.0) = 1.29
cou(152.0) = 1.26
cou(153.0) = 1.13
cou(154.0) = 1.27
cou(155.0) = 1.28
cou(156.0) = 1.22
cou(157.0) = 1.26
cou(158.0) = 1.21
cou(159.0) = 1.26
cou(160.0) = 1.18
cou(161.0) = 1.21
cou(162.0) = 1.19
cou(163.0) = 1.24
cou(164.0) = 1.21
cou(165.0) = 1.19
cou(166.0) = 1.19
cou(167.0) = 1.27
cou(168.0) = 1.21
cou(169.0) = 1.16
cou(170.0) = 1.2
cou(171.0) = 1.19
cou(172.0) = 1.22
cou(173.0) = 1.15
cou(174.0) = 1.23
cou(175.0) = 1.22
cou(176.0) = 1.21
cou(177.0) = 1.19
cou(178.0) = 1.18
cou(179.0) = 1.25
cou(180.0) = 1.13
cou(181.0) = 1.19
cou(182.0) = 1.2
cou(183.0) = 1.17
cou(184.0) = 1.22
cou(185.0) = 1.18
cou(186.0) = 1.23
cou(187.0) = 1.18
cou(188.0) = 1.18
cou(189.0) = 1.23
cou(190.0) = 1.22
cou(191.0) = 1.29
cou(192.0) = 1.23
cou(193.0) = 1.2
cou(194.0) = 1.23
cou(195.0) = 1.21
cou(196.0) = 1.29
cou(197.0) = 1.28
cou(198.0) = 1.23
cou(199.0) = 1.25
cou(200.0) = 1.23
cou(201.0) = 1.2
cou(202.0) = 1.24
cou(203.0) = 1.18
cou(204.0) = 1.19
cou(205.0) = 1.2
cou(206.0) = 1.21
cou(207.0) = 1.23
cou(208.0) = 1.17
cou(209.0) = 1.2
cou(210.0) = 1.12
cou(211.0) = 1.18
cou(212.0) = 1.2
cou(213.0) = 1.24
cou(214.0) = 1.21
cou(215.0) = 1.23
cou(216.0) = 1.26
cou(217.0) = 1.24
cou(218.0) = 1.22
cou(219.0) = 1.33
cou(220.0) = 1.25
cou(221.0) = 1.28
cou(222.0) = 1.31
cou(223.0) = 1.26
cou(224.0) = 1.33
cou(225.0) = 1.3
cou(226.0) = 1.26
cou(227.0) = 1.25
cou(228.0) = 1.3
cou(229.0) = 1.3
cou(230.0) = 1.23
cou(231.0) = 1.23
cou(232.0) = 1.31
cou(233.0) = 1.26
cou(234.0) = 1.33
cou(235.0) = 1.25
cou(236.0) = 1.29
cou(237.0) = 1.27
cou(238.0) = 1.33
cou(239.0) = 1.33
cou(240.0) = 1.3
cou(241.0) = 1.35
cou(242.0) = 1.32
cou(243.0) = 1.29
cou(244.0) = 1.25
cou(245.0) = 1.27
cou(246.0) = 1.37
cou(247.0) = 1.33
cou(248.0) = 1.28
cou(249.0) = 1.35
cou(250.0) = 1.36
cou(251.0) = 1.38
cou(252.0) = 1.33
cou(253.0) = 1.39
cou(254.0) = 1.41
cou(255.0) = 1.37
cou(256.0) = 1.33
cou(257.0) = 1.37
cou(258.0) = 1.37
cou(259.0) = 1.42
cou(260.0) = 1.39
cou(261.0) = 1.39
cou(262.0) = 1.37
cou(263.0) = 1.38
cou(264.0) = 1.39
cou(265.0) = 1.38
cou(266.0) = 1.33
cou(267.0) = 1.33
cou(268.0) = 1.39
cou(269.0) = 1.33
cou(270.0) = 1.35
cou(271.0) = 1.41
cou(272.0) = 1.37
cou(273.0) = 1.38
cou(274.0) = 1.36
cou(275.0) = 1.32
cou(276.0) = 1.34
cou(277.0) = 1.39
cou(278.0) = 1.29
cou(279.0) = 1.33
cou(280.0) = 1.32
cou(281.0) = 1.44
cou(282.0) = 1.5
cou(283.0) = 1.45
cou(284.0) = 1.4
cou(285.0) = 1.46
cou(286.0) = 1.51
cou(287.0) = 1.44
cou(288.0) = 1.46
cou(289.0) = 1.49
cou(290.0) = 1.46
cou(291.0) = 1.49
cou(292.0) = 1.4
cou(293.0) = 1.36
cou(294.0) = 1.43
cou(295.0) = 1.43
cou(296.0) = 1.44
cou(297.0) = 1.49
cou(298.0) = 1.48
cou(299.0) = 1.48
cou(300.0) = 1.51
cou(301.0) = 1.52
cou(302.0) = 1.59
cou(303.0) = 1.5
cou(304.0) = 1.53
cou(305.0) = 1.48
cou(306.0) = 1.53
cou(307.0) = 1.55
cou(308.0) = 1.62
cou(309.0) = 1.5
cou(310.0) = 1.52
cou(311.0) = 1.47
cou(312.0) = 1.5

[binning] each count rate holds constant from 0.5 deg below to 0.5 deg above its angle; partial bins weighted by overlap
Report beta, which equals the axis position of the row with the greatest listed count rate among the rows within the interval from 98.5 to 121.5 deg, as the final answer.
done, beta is 104.0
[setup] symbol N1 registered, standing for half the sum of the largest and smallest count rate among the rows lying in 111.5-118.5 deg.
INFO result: 1.37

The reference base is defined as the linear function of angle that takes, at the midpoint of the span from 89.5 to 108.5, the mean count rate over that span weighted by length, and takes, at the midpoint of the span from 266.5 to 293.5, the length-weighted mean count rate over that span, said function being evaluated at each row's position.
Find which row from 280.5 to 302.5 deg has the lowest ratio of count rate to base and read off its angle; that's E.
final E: 293.0 deg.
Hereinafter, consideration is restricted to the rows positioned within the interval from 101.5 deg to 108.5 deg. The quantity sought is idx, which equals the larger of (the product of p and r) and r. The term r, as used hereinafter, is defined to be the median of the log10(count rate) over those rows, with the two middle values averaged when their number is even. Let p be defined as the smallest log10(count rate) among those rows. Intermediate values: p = 0.111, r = 0.15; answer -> 0.15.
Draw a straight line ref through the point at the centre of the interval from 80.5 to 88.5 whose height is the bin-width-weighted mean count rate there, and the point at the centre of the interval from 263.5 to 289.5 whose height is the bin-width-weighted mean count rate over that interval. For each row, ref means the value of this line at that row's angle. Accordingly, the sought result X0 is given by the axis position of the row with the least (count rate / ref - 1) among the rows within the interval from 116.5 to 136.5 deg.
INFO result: 132.0 deg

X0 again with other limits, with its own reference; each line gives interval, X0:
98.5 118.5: 108.0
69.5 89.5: 89.0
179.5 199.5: 180.0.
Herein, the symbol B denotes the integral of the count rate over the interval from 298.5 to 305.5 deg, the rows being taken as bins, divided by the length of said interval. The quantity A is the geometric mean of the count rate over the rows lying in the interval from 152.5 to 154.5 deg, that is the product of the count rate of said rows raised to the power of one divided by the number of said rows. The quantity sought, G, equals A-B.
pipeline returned -0.32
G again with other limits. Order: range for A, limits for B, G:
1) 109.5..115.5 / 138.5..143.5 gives 0.11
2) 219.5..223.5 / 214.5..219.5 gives 0.02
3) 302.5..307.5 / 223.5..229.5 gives 0.23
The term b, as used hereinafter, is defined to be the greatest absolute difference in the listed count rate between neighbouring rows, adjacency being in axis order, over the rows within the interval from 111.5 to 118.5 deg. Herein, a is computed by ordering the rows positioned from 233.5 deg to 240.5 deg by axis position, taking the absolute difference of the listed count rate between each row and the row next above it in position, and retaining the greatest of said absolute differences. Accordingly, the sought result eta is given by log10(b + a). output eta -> -0.85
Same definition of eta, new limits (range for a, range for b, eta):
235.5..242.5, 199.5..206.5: -0.92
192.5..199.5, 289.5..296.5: -0.77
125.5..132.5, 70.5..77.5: -0.92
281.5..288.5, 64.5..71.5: -0.96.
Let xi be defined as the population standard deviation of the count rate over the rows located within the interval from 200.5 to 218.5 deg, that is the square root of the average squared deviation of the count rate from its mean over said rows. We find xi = 0.032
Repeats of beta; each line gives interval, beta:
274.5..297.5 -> 286.0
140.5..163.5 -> 147.0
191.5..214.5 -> 196.0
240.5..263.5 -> 259.0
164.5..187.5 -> 167.0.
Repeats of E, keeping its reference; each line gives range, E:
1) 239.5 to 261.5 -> 244.0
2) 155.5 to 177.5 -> 173.0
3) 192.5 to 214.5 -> 210.0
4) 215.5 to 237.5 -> 218.0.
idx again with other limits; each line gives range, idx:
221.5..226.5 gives 0.11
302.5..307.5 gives 0.18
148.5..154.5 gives 0.10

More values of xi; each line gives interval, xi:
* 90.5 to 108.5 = 0.049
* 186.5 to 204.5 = 0.034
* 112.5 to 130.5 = 0.040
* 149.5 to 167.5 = 0.042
